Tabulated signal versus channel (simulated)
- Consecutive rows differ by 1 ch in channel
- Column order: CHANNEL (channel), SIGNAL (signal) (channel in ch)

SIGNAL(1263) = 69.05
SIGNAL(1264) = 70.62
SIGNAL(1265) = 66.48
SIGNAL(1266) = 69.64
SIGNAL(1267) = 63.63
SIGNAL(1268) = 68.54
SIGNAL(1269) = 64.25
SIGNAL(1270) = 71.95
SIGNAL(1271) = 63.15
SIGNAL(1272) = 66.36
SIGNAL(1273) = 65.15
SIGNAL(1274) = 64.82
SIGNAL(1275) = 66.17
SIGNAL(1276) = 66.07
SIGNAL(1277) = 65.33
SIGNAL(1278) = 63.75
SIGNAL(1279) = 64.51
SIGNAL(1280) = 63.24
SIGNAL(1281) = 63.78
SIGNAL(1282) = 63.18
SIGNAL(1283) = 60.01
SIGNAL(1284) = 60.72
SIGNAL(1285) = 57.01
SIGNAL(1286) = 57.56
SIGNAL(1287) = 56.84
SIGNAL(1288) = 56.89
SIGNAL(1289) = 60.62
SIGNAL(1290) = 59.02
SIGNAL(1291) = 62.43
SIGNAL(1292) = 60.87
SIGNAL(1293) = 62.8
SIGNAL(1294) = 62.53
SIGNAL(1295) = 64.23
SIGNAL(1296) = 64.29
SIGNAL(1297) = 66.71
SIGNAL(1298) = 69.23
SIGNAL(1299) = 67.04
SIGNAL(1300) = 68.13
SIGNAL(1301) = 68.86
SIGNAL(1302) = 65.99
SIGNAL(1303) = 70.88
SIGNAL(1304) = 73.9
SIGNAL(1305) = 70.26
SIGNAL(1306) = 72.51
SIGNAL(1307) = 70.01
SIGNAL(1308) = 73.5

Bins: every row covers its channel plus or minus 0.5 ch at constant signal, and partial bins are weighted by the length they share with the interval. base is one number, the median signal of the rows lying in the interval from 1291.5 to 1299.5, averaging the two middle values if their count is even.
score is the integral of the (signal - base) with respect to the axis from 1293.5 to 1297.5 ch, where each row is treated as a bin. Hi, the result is 1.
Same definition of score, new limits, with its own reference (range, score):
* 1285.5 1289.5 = -25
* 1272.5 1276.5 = 5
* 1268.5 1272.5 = 9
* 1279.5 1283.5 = -7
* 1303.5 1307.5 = 30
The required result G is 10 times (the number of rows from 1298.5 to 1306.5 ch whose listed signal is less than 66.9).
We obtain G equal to 10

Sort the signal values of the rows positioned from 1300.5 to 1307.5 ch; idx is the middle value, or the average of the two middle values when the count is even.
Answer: 70.3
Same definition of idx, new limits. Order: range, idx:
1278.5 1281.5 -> 63.8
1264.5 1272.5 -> 66.4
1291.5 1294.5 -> 62.5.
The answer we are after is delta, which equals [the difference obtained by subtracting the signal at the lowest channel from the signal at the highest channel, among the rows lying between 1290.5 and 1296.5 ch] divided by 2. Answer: 0.9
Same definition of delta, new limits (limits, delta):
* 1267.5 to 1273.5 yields -1.7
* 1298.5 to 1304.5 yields 3.4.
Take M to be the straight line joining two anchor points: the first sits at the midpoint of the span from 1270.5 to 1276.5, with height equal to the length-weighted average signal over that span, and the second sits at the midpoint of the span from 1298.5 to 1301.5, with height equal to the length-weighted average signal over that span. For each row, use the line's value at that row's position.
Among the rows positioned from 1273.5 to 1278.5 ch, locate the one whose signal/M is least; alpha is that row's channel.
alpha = 1278 ch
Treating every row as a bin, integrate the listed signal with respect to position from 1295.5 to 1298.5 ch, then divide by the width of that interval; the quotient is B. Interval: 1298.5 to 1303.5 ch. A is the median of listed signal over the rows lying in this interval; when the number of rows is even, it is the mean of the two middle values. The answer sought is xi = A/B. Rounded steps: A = 68.1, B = 67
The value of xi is 1.02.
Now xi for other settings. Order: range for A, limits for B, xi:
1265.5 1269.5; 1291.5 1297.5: 1.04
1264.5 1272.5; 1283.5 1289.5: 1.14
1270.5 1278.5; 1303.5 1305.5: 0.91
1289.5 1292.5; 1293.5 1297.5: 0.94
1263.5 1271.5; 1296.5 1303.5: 0.99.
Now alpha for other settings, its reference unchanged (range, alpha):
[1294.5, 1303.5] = 1296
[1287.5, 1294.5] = 1288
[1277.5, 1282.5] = 1282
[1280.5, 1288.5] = 1288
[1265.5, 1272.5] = 1271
